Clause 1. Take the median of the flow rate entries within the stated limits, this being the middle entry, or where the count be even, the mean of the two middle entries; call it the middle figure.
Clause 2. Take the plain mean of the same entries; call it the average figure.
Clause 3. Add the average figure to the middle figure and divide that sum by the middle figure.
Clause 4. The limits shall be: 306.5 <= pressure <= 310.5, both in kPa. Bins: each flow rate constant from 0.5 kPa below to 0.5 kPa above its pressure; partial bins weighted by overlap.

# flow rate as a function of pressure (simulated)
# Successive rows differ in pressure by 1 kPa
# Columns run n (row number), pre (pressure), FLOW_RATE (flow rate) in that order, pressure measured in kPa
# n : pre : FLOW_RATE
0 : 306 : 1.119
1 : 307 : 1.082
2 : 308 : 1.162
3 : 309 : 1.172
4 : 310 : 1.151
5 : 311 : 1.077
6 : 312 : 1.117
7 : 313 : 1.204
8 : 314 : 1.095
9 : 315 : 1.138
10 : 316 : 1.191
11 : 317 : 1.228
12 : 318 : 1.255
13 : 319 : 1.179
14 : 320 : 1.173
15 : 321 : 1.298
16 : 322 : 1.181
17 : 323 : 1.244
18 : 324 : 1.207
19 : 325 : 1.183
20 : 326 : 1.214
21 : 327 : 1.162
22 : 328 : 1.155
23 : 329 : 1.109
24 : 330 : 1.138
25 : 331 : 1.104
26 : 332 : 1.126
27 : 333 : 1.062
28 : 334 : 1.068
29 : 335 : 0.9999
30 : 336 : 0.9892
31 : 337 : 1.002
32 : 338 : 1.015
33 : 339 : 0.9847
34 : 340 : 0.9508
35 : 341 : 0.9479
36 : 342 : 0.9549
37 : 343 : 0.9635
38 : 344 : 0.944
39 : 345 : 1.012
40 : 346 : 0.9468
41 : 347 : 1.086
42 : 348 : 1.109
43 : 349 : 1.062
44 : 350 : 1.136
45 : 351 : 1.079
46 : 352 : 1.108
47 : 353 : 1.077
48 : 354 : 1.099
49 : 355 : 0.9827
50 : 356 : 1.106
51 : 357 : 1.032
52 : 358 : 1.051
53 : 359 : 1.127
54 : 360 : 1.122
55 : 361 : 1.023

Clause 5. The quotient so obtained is 1.99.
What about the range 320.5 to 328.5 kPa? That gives 2.01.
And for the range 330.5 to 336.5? 1.99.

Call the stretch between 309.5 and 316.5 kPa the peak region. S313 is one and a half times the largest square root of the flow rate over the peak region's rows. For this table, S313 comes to 1.65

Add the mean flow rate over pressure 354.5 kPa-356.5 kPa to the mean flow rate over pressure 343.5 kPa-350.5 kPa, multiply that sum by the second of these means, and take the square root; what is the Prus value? 1.47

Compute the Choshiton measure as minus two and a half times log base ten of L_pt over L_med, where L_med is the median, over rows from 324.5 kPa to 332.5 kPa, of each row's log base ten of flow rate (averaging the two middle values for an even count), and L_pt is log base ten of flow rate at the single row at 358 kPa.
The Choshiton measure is 1.1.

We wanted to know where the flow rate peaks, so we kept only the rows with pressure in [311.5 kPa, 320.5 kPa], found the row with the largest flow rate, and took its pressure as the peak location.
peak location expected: 318 kPa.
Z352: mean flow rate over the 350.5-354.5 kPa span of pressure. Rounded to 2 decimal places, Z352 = 1.09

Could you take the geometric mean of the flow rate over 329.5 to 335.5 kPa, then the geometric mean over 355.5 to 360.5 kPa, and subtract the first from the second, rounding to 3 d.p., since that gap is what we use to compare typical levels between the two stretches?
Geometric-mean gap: 0.005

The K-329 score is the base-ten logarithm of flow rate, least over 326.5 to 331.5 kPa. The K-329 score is 0.04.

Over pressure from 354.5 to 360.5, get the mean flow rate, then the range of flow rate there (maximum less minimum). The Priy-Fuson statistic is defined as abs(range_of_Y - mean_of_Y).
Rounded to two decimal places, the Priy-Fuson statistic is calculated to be 0.93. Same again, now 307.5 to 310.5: 1.14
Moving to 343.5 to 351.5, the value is 0.85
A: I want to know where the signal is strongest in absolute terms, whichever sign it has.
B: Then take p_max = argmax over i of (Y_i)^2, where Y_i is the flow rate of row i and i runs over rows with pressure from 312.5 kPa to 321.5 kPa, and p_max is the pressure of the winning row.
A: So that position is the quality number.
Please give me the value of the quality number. 321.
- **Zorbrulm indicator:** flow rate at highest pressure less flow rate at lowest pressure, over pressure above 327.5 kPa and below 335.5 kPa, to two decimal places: -0.16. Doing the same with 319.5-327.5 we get -0.01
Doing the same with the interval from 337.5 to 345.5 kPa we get 0.00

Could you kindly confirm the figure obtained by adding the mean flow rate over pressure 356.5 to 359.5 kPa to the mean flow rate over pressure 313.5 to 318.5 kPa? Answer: 2.25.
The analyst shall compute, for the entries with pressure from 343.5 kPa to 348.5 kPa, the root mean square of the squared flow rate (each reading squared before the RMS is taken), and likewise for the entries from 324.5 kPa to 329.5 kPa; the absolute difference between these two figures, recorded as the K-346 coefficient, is 0.31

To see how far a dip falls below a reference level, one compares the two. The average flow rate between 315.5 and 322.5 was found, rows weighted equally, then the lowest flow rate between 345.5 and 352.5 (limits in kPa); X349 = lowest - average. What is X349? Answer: -0.27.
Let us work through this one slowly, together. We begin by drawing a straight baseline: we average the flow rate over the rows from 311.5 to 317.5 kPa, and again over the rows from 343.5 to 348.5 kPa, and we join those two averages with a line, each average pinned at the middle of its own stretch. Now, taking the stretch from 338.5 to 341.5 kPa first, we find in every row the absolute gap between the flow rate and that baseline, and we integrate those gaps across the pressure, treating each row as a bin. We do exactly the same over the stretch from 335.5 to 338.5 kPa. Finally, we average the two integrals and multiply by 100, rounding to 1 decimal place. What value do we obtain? 21.6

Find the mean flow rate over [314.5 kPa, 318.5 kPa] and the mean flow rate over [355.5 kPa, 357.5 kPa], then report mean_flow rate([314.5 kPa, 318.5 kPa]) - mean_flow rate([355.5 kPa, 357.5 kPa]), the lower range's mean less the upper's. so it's 0.13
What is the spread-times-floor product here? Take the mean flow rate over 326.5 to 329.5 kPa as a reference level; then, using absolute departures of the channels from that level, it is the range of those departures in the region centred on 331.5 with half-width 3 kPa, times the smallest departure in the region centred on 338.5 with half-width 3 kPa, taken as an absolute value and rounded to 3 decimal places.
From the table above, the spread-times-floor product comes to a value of 0.010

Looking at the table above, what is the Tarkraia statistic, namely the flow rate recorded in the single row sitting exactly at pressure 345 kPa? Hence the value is 1.012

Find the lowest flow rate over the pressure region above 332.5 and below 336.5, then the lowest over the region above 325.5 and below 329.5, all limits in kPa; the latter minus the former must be 0.12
